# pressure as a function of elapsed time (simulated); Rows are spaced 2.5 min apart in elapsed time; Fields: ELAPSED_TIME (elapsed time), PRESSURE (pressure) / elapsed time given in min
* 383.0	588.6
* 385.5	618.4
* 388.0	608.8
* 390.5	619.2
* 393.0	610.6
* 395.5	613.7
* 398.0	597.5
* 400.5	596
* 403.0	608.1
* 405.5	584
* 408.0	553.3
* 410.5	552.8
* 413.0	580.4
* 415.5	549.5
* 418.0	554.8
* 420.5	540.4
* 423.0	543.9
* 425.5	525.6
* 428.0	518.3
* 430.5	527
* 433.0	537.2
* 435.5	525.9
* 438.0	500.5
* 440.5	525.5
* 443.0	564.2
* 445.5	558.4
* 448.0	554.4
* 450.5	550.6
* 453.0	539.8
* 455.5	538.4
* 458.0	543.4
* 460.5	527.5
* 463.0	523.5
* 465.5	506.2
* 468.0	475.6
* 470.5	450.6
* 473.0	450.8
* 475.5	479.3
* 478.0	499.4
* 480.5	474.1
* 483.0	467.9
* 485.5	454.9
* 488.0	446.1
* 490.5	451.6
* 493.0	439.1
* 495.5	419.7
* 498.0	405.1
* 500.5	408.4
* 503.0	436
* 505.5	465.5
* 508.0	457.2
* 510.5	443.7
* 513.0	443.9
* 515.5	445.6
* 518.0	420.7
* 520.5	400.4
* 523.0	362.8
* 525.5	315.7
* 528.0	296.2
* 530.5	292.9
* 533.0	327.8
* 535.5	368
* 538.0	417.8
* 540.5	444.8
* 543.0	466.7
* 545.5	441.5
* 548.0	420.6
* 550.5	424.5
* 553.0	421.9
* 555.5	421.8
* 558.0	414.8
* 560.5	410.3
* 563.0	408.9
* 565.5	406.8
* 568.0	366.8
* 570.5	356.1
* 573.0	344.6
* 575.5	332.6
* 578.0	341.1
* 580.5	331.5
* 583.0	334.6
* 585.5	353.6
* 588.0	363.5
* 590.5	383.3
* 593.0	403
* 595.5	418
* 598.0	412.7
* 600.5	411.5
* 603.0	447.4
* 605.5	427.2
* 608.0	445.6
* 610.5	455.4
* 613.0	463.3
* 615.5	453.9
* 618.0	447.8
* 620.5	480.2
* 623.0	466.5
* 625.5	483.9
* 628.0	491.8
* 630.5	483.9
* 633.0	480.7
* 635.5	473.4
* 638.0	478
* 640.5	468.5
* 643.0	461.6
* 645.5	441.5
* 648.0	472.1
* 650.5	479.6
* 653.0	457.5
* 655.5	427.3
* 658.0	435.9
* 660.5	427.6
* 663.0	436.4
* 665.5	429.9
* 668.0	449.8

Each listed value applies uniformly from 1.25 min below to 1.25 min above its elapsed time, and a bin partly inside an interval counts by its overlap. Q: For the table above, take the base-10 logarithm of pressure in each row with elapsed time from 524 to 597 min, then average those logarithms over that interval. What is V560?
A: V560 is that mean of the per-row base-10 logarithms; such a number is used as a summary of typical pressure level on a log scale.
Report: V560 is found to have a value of 2.58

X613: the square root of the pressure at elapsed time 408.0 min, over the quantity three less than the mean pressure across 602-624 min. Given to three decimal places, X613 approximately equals 0.052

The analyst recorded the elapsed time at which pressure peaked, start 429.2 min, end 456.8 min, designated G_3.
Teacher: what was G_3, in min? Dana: 443.0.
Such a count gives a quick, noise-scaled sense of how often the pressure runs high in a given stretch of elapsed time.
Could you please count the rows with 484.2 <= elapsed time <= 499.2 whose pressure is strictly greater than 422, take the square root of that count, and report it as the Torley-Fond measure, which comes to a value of 2.0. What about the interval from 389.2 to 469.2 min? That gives 5.7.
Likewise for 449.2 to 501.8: 4.2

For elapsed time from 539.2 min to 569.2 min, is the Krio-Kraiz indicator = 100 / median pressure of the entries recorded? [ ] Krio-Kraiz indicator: 0.24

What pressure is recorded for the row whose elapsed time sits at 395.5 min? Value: 613.7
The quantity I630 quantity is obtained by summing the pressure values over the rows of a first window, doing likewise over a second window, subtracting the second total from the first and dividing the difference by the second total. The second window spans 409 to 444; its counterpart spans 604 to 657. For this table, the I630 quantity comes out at 0.29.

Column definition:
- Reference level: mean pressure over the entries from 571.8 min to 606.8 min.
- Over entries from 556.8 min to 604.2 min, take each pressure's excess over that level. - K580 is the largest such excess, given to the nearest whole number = 68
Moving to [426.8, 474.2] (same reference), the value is 185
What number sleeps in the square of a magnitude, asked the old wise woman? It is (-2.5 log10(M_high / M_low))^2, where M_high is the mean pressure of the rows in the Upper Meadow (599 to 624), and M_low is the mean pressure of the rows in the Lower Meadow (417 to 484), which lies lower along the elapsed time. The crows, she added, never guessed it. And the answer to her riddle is 0.024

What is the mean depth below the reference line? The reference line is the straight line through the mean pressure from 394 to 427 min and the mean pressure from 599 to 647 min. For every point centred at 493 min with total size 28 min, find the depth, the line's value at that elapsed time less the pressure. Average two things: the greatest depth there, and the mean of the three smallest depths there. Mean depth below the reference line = 90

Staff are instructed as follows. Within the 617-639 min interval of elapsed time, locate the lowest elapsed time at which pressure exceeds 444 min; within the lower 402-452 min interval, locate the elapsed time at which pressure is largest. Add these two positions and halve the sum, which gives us 510.5 min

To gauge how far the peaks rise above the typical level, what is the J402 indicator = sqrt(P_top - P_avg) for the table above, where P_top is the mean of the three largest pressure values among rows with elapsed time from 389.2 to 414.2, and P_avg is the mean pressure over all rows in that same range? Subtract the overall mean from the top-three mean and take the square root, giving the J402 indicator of 4.8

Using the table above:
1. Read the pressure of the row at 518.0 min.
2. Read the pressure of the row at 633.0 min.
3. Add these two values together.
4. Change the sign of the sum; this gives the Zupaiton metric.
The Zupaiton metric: -901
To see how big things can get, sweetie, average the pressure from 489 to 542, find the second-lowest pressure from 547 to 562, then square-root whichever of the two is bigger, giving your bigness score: 20.4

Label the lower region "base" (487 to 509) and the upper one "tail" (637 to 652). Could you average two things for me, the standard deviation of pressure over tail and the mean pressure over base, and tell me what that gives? 225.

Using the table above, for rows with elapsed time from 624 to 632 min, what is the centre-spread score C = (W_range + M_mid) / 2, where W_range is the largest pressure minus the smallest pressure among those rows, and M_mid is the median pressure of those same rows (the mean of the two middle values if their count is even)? 246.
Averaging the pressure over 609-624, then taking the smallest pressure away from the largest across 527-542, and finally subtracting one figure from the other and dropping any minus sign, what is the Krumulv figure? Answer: 309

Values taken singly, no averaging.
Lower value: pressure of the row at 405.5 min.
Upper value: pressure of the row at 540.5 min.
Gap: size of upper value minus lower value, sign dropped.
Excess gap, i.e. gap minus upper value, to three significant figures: -306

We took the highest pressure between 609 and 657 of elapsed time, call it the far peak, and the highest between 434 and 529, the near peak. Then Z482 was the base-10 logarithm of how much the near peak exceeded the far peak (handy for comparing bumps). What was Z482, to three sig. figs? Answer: 1.86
